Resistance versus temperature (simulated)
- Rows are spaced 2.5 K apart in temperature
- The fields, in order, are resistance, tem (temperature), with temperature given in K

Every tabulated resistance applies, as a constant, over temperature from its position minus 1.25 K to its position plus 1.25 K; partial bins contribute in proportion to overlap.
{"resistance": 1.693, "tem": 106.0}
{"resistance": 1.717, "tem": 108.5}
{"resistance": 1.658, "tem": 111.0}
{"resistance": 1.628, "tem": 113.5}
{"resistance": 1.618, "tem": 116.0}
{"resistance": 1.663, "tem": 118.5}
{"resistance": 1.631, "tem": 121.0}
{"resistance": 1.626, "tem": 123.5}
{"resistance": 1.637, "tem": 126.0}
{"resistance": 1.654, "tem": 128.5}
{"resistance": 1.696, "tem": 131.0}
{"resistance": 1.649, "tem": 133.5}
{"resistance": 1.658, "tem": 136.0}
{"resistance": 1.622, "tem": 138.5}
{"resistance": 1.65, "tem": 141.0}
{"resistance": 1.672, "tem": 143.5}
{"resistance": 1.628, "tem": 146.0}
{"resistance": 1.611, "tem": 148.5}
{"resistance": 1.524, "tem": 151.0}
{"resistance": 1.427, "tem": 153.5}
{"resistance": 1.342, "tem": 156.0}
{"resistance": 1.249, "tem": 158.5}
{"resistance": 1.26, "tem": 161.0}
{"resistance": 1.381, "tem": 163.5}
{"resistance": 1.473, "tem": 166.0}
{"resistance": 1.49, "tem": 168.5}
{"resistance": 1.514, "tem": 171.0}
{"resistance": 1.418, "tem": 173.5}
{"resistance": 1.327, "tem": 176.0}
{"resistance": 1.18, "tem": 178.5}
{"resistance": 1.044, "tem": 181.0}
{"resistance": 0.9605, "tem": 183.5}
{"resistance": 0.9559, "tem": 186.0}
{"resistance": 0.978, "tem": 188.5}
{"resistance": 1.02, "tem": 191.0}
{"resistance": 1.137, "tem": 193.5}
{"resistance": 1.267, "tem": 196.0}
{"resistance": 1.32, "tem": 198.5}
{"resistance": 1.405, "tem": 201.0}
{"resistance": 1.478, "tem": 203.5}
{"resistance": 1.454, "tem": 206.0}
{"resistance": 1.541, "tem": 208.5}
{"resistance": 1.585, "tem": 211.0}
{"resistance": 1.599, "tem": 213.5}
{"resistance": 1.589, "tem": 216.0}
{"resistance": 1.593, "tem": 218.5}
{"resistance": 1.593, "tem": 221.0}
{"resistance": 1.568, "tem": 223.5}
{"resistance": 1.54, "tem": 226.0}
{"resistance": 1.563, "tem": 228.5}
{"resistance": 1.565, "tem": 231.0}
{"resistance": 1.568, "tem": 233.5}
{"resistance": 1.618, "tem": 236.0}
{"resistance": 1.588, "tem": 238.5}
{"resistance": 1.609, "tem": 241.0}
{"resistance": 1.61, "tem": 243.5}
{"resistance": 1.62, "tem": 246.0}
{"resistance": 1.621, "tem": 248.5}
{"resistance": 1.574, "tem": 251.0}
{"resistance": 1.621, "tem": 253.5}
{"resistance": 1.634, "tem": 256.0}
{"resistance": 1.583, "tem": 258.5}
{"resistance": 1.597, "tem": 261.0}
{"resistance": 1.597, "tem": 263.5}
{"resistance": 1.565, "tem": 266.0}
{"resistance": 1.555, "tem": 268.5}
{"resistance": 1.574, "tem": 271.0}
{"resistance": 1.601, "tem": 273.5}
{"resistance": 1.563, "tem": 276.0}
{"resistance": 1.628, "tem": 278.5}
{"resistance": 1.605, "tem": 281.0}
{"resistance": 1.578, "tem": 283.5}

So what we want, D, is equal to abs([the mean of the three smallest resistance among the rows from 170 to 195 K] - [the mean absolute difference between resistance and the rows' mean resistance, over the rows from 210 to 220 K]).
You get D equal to 1.0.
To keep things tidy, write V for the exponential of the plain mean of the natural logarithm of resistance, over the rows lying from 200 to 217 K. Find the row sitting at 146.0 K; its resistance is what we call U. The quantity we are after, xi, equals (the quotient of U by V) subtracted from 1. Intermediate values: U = 1.628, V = 1.52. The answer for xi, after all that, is -0.07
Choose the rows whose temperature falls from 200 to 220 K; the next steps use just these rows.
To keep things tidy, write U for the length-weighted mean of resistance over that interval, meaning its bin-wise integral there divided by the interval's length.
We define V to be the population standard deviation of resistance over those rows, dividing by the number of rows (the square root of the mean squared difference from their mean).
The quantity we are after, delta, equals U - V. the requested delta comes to 1.46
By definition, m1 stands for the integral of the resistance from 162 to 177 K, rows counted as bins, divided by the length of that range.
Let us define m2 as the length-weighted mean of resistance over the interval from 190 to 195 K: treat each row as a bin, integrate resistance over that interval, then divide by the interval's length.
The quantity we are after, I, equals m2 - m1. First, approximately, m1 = 1.43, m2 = 1.09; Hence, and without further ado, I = -0.34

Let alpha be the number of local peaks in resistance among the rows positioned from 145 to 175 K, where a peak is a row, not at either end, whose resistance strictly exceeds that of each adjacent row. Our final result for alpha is 1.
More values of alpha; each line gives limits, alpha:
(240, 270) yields 2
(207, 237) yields 1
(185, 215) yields 1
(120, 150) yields 3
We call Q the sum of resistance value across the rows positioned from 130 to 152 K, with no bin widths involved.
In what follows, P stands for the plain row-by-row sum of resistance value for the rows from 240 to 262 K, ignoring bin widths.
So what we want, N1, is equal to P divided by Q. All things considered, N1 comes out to 1.0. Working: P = 14.5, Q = 14.7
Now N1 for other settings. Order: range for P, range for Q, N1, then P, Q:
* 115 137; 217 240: 1.0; 14.8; 14.2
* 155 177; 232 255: 0.9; 12.5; 14.4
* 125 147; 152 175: 1.2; 14.9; 12.6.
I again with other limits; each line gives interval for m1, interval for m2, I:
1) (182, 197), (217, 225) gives 0.53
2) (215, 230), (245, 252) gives 0.03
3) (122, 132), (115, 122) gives -0.01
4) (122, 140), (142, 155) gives -0.08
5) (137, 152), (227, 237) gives -0.04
